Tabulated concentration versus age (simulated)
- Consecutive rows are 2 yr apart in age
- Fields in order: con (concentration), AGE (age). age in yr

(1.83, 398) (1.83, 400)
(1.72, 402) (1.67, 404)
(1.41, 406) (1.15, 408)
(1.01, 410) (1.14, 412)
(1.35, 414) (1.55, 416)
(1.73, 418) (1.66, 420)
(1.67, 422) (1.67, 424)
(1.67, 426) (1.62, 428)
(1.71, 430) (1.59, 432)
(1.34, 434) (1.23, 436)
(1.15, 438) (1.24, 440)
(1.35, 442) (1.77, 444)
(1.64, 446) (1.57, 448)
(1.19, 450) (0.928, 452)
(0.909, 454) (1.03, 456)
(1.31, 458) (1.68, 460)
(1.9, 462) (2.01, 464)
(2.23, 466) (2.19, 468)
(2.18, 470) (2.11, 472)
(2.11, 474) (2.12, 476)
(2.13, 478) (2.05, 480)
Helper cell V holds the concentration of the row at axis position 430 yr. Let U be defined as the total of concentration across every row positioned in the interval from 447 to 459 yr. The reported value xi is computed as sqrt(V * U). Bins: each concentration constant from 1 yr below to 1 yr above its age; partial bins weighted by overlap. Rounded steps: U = 7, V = 1.71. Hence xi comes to 3.4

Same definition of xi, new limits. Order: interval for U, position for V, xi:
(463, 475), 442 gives 4.2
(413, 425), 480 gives 4.4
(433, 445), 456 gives 2.9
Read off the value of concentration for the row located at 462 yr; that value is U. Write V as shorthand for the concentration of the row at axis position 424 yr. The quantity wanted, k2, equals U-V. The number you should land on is 0.2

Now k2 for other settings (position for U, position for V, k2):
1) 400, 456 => 0.8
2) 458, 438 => 0.2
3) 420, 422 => 0.0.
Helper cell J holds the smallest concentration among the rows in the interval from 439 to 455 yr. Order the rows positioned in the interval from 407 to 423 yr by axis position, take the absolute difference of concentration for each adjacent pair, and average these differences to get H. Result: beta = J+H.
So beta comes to 1.04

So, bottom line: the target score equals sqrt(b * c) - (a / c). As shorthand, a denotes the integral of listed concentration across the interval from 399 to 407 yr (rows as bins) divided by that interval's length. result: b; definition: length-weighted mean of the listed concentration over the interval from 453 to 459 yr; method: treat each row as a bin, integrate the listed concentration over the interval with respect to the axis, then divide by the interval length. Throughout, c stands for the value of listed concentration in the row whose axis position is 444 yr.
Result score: 0.45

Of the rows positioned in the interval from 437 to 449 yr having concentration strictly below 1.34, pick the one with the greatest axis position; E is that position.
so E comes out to 440 yr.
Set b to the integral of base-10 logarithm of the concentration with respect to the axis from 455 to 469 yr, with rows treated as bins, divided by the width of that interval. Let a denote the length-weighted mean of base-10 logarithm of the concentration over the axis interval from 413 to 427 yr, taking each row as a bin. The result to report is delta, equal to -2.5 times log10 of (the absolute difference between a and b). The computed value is 4.0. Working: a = 0.21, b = 0.23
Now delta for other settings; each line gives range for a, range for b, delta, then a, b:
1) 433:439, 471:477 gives 1.6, 0.09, 0.32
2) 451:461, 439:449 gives 2.3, 0.06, 0.18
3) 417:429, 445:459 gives 2.1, 0.22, 0.08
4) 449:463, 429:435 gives 2.5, 0.09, 0.19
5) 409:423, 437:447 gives 6.6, 0.15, 0.15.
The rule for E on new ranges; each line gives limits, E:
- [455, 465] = 458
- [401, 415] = 412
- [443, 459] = 458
